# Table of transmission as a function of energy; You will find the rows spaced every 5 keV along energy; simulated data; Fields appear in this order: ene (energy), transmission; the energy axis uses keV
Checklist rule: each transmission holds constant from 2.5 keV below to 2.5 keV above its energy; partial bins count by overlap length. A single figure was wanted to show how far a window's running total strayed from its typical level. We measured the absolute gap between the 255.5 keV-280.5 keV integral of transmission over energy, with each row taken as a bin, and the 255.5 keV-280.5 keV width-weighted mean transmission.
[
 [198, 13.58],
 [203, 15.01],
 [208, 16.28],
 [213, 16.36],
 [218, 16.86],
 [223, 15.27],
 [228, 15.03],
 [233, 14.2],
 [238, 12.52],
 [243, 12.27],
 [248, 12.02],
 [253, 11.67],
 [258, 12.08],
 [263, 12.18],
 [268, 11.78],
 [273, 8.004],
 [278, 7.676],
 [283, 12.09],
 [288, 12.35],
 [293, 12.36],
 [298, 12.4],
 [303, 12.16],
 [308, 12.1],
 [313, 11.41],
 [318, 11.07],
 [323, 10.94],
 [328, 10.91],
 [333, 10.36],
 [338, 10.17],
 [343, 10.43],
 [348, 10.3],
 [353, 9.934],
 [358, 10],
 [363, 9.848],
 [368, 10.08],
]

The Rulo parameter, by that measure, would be 248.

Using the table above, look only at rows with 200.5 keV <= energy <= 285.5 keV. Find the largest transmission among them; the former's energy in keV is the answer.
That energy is 218 keV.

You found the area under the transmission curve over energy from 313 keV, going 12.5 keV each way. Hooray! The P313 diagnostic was 288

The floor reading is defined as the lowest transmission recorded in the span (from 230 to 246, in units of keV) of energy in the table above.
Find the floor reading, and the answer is 12.27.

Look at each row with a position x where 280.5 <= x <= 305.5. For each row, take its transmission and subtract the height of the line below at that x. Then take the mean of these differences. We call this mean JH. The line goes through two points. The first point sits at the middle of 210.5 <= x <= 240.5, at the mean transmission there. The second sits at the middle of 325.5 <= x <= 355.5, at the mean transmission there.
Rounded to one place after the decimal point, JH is 0.0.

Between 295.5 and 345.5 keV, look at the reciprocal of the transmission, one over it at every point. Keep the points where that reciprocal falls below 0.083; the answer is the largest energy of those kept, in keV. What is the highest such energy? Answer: 308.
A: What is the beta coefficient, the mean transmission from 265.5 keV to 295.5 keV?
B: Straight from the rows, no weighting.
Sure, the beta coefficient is 10.7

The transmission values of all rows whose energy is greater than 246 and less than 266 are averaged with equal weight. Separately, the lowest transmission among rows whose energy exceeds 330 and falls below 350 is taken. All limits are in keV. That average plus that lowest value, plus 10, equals 32.2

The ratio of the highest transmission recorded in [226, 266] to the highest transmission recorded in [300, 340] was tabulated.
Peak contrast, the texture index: 1.24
